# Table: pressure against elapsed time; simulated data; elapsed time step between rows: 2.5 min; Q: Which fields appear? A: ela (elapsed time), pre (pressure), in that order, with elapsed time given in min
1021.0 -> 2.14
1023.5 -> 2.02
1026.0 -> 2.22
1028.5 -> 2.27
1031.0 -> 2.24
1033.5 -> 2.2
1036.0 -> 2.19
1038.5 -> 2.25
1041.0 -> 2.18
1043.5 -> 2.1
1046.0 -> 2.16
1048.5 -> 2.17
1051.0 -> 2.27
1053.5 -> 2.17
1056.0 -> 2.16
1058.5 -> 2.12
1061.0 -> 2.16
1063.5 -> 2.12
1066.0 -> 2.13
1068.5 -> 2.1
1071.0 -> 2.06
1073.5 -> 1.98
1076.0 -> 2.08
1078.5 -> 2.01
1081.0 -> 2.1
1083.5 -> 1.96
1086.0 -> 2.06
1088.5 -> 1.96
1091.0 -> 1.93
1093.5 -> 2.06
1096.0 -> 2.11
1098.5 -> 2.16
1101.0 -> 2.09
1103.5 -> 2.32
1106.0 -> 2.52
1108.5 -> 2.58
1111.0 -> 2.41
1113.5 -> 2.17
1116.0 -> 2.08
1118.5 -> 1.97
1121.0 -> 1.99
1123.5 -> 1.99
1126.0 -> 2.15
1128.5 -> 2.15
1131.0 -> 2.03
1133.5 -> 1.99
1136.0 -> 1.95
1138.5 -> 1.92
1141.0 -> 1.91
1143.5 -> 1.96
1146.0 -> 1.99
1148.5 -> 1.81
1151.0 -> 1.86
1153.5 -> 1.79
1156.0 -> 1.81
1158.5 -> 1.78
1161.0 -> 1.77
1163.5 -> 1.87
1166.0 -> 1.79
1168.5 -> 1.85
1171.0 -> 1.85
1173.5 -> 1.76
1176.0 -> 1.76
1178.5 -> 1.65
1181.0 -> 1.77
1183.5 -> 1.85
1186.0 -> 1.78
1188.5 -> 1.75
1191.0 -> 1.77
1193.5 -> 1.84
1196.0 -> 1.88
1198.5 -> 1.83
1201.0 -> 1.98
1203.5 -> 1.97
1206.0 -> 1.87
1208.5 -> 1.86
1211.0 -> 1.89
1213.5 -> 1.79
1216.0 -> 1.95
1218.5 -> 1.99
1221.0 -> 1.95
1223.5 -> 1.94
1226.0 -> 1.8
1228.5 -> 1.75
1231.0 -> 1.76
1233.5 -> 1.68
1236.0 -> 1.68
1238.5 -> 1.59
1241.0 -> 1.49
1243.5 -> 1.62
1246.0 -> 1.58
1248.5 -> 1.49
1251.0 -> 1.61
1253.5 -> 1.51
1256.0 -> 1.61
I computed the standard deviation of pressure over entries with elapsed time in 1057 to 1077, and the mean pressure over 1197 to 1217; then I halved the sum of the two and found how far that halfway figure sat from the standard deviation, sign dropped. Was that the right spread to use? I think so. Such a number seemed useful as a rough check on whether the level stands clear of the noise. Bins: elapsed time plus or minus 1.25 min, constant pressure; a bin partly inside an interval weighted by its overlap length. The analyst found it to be 0.92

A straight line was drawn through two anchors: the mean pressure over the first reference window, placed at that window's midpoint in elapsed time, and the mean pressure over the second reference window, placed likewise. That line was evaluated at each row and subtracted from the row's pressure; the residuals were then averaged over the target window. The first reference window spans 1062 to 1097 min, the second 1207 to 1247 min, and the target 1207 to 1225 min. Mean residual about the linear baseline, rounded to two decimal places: 0.12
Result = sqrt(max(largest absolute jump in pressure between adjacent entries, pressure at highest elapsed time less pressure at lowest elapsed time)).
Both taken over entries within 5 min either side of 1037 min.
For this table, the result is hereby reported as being 0.26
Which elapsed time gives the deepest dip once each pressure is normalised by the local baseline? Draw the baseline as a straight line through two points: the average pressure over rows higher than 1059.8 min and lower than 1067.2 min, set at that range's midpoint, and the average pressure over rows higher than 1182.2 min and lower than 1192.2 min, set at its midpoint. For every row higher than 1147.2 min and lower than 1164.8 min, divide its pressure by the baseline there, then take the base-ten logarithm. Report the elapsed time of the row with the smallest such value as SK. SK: 1153.5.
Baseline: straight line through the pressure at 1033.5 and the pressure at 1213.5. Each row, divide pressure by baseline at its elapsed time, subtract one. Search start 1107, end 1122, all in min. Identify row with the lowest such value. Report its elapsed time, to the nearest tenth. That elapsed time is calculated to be 1118.5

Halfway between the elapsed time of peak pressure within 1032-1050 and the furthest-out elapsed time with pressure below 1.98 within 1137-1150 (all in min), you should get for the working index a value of 1093.5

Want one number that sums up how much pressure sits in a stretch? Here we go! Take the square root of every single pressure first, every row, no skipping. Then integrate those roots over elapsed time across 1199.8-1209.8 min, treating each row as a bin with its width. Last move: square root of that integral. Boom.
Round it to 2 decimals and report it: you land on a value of 3.72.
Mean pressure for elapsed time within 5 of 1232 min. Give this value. 1.72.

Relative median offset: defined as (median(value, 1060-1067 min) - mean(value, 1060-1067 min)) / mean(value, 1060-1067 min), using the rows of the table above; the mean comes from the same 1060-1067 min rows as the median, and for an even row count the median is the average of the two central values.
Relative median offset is -0.003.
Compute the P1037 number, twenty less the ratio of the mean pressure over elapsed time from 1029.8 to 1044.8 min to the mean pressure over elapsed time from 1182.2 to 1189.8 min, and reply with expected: 18.8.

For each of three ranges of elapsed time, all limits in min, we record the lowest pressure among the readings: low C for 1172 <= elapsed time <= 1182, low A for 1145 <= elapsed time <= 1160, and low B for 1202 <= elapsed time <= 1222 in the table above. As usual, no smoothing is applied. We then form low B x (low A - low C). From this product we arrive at 0.23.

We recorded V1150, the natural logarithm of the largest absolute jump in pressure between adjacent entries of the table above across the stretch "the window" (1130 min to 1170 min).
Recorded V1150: -1.7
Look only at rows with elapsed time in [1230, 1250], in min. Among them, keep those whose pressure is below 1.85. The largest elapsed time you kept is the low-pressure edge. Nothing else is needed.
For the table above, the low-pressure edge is 1248.5 min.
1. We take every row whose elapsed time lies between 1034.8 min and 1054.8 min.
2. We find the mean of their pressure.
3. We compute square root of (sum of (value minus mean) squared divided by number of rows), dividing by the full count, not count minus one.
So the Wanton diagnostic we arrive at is 0.05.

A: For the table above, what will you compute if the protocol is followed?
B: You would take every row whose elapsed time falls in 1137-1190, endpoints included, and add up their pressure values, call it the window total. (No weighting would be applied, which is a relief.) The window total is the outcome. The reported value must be 38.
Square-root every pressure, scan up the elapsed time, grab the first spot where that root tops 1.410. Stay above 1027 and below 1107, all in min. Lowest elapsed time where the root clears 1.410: 1028.5 min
